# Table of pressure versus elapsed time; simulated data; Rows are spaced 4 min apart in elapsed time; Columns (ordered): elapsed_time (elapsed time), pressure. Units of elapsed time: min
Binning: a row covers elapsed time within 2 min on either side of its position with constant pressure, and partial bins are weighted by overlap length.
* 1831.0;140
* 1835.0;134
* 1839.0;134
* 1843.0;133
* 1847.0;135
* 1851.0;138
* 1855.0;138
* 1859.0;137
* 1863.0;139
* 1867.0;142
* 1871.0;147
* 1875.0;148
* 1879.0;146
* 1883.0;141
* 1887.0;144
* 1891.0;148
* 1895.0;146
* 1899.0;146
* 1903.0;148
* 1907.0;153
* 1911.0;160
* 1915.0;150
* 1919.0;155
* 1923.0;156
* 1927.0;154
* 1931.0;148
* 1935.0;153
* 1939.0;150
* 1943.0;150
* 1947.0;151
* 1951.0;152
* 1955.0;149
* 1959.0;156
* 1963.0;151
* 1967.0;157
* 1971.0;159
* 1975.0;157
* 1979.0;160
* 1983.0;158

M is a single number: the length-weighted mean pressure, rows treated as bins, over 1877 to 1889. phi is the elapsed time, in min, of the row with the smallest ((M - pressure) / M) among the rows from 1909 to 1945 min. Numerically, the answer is 1911.0 min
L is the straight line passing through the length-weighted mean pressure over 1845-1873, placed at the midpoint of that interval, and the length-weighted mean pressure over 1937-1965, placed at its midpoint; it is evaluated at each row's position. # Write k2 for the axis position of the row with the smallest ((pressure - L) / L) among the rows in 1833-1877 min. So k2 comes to 1843.0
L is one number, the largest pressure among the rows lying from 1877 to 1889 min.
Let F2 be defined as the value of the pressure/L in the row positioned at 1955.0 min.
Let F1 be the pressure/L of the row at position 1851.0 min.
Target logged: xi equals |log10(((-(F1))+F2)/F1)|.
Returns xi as 1.1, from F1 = 0.95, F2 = 1.02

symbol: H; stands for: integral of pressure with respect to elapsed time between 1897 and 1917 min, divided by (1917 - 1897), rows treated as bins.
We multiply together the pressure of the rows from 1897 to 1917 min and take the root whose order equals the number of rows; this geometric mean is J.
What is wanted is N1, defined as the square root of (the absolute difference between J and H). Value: 0.28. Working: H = 151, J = 151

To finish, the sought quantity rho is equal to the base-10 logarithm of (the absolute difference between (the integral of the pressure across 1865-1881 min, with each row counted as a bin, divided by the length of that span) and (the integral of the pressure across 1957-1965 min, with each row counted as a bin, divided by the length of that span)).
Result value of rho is 0.89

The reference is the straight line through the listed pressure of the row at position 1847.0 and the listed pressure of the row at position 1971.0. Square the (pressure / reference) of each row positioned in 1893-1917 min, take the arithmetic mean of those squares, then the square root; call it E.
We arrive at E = 1.029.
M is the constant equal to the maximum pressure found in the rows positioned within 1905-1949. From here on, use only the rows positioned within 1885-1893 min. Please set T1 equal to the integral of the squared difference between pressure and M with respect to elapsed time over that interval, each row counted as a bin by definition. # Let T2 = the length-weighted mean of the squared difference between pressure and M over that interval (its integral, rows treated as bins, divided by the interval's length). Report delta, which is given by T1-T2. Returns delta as 1400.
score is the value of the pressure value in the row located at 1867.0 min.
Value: 142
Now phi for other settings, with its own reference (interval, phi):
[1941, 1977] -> 1971.0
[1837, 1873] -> 1871.0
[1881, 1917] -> 1911.0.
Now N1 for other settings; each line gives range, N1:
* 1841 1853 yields 0.12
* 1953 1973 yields 0.22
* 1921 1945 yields 0.16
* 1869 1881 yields 0.05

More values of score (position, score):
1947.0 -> 151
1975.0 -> 157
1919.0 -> 155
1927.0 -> 154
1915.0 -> 150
